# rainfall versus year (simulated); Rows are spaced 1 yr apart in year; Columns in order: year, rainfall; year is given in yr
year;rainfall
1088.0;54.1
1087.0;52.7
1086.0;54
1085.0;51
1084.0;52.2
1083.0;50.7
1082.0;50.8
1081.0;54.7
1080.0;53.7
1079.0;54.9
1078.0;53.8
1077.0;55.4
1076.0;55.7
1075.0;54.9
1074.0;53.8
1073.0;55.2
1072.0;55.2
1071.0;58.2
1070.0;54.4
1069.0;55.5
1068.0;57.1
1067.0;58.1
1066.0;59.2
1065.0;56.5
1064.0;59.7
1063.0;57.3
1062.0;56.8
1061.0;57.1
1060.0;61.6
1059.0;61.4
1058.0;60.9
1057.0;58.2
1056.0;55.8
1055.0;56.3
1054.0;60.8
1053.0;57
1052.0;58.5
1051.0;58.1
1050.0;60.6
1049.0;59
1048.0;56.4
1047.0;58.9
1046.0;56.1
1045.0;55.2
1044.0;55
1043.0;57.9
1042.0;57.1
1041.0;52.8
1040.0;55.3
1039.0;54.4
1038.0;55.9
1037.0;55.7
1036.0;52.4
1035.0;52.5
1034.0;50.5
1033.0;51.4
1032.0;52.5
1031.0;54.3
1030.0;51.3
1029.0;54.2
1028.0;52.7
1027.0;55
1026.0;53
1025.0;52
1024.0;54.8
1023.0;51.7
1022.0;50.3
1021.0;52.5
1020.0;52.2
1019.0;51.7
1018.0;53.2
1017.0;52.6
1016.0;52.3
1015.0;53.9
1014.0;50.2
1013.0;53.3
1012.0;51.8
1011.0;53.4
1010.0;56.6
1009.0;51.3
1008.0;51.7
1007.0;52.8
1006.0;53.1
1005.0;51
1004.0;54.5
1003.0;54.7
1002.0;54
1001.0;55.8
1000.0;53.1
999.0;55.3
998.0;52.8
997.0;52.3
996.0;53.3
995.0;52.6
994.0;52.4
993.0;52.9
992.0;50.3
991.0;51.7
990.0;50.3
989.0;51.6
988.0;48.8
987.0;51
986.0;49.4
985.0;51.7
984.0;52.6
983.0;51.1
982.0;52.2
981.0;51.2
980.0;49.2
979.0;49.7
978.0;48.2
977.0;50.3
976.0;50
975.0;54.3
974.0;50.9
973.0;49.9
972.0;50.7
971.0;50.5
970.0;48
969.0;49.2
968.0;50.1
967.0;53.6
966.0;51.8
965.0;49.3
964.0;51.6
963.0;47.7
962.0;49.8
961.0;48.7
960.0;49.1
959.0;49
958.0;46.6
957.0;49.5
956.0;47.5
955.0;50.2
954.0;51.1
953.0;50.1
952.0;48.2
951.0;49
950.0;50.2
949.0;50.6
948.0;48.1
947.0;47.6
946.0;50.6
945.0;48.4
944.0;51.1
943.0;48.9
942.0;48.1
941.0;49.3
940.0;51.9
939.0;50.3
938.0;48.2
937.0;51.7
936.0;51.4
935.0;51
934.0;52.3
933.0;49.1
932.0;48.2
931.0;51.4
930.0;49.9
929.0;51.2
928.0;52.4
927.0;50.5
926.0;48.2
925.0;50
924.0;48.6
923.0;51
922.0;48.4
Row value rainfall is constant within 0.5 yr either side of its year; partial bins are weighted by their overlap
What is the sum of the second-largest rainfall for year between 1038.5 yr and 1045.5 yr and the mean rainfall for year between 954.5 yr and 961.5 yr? 106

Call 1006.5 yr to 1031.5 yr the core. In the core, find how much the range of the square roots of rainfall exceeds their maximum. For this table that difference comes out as -7.09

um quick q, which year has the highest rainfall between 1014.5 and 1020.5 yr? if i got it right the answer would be 1015.0 yr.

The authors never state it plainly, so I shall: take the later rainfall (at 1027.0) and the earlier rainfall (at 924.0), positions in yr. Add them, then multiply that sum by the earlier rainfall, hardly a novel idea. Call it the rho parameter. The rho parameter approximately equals 5035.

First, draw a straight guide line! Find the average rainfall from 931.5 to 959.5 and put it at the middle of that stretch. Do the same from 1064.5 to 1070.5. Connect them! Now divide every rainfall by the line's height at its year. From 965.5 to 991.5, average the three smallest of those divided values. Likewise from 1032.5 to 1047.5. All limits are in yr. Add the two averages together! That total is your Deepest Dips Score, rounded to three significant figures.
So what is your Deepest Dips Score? 1.88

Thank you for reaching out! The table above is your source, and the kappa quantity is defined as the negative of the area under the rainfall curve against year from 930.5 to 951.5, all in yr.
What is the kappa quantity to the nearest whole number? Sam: -1047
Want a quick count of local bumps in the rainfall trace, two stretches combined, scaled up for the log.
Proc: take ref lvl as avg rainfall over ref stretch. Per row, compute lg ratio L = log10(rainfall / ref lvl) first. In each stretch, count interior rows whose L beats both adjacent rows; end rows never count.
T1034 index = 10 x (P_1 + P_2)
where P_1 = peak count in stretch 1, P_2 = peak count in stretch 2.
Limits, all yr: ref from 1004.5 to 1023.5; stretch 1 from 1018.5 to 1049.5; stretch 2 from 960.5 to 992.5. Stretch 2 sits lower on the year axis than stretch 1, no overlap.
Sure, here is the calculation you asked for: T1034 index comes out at 220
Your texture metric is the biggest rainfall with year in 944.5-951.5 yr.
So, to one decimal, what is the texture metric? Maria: 50.6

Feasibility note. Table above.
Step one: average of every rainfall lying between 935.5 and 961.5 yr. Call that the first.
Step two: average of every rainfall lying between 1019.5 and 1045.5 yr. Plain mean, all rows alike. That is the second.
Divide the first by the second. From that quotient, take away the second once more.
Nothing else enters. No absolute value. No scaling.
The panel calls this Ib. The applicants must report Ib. -52.6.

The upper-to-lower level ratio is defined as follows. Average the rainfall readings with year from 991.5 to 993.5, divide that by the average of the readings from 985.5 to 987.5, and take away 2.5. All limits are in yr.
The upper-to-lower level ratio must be -1.47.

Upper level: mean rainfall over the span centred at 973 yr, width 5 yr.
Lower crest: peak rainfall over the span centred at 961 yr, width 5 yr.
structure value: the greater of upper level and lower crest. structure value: 51.3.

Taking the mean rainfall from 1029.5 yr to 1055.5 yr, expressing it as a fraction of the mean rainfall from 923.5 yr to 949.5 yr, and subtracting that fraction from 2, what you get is 0.887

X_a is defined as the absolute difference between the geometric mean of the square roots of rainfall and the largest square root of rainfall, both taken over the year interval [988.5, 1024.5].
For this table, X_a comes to 0.264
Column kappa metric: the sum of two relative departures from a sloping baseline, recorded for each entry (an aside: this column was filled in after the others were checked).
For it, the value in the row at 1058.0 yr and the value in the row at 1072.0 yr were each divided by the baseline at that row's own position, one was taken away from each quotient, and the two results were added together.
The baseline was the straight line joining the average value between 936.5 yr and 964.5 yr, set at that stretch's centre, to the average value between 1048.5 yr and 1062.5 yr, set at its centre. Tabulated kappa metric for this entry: -0.050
